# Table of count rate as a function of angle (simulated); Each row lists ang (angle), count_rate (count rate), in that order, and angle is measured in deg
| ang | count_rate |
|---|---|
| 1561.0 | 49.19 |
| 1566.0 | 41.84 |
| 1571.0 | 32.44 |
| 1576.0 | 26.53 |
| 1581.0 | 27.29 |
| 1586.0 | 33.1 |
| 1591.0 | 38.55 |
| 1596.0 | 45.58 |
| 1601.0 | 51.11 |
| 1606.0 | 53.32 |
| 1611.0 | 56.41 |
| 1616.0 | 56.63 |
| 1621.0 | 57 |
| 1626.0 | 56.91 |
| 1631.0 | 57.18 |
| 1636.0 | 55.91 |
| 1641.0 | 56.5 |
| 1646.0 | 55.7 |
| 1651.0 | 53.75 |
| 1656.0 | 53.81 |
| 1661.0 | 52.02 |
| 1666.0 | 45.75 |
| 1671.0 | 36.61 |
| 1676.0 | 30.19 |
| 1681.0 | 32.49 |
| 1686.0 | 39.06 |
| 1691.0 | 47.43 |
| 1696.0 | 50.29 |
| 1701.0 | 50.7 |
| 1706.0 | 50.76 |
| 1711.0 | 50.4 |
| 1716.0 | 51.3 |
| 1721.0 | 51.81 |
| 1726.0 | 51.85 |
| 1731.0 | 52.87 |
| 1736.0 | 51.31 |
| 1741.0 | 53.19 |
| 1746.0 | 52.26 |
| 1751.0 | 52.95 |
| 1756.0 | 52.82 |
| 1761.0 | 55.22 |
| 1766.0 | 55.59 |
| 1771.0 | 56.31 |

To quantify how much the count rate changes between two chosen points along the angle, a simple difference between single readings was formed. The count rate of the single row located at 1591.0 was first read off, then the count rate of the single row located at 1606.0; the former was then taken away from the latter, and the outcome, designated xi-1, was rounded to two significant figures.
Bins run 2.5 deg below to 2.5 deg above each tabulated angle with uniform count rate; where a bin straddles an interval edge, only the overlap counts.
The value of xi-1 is 15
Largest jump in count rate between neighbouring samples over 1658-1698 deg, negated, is -9.1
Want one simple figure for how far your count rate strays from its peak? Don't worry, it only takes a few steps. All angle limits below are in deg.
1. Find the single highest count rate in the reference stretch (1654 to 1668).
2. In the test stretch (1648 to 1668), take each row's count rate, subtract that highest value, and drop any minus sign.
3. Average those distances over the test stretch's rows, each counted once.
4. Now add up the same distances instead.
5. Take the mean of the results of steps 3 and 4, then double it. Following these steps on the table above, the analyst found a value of 12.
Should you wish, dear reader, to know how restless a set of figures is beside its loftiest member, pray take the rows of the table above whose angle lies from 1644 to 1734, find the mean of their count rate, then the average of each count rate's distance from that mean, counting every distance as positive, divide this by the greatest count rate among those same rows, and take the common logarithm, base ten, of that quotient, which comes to -1.0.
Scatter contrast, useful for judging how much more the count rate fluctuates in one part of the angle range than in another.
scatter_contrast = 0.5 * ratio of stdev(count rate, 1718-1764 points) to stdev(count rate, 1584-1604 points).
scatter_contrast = 0.1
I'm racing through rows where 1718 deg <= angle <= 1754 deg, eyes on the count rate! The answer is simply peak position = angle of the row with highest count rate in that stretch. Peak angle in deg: 1741.0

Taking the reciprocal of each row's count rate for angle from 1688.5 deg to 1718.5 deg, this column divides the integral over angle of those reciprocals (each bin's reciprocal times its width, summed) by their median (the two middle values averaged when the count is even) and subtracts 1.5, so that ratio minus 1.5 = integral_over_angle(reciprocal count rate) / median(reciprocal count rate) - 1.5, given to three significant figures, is 28.8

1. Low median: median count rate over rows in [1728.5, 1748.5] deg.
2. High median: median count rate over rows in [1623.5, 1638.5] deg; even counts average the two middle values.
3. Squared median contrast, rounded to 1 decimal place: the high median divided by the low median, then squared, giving 1.2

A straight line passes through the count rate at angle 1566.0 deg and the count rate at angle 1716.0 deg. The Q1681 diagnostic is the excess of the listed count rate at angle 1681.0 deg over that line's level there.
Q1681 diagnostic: -17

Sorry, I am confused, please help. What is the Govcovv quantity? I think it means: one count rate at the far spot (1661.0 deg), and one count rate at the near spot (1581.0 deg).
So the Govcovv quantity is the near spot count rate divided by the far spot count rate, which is 0.52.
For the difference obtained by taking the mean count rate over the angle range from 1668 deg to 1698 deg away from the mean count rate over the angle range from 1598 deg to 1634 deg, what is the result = 16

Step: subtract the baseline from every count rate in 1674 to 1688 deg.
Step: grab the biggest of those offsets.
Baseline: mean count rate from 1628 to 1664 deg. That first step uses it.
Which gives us -16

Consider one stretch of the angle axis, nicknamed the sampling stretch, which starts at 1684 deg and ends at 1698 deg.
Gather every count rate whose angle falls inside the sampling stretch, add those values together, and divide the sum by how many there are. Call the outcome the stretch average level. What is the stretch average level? 46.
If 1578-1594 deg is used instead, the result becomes 33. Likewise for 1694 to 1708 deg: 51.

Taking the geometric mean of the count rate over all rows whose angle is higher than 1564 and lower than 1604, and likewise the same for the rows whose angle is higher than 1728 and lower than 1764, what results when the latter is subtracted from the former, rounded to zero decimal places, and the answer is -17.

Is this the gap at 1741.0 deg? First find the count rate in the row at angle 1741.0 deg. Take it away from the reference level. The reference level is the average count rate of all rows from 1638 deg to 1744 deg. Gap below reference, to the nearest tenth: -4.7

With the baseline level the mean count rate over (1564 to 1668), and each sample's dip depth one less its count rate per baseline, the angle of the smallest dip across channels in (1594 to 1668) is 1631.0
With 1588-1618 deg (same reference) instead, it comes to 1616.0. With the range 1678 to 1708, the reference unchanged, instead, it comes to 1706.0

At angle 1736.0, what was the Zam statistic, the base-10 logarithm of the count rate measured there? 1.71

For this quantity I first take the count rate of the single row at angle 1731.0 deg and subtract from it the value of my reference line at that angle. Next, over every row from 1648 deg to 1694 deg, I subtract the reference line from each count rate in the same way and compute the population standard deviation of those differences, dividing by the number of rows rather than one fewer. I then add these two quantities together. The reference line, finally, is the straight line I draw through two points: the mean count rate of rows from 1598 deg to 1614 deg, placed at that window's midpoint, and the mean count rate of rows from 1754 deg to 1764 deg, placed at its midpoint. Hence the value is 8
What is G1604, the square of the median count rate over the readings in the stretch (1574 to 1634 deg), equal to 2726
